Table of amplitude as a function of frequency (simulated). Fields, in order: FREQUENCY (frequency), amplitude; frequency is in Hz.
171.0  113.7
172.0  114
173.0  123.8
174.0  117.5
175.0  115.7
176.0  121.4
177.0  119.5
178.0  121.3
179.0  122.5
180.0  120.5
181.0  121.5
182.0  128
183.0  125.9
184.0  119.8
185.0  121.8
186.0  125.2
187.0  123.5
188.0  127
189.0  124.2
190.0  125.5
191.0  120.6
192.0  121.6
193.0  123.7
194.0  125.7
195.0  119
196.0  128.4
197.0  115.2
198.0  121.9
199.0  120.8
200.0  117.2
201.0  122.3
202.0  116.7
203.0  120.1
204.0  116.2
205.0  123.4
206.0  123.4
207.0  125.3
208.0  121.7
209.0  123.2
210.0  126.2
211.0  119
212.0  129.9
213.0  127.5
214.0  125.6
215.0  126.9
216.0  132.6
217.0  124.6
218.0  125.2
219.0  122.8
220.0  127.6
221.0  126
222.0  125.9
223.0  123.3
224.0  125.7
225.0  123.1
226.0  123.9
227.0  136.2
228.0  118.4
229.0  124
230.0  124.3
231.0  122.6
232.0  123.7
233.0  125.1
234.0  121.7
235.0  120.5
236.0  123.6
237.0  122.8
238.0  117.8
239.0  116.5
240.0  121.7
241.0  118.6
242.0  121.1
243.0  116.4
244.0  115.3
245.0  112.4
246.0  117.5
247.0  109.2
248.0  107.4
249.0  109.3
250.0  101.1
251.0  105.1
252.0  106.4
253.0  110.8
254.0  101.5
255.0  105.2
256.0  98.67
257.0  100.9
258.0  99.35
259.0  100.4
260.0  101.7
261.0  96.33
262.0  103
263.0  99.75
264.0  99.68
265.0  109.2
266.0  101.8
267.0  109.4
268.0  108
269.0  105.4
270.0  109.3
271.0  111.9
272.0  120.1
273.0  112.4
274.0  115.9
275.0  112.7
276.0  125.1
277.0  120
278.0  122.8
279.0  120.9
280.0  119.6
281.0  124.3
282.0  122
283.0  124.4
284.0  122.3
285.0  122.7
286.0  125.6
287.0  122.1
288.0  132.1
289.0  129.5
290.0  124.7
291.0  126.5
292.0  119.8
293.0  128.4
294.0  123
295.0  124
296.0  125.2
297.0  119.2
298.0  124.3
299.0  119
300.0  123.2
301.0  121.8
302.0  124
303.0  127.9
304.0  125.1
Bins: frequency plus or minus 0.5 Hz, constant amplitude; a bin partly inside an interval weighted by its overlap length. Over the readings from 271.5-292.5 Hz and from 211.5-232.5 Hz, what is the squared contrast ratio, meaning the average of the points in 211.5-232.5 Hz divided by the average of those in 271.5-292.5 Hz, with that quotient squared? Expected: 1.06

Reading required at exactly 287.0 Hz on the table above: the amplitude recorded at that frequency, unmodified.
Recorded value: 122.1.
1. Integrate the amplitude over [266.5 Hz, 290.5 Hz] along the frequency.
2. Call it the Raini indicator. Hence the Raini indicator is 2863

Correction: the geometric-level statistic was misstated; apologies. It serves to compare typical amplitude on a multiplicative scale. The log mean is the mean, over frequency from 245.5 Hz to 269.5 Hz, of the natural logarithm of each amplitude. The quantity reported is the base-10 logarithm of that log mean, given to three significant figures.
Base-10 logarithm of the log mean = 0.667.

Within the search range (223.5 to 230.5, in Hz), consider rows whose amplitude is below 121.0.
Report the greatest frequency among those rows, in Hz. 228.0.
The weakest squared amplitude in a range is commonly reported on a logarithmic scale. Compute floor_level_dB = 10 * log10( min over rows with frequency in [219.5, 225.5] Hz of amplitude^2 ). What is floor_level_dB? 41.8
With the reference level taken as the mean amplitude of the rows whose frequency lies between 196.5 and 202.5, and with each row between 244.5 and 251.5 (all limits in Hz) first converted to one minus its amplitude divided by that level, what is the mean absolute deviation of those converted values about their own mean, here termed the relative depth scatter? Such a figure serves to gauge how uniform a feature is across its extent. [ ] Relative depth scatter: 0.031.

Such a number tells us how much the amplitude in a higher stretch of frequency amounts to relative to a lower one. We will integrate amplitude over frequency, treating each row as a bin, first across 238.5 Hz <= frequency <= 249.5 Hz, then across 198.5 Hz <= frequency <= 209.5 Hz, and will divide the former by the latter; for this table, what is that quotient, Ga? 0.95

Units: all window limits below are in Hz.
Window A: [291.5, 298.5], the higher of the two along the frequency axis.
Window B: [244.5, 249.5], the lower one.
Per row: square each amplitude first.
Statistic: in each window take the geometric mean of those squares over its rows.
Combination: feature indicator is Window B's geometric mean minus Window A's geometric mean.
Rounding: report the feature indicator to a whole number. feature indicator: -2878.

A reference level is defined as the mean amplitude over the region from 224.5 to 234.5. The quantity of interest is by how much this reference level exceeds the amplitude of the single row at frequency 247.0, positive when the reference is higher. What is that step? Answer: 15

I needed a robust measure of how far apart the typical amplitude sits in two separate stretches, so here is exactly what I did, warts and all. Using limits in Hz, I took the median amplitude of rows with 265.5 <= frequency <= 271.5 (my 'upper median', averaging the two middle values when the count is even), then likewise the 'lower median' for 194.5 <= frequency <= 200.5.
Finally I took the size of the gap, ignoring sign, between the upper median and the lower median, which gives 11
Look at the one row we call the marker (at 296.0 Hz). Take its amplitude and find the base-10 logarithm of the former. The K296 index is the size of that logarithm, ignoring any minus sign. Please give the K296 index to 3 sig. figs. 2.10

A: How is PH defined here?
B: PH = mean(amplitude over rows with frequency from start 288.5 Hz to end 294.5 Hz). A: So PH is 125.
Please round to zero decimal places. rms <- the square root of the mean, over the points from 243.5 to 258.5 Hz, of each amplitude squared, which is 107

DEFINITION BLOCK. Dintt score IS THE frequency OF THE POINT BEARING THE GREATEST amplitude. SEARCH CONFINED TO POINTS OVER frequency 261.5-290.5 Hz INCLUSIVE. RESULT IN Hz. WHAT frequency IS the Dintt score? 288.0 Hz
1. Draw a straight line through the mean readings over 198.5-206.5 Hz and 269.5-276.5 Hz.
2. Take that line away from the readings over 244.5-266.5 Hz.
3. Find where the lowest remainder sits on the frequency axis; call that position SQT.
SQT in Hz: 261.0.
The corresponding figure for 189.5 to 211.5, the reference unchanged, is 197.0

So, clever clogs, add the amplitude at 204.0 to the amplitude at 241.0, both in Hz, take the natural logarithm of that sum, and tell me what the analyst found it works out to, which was 5.459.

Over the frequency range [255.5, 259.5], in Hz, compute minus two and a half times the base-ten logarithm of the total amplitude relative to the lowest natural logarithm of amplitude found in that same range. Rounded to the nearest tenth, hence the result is -4.8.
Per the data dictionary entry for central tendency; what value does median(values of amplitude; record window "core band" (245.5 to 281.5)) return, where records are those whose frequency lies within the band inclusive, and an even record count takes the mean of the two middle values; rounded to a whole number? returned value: 109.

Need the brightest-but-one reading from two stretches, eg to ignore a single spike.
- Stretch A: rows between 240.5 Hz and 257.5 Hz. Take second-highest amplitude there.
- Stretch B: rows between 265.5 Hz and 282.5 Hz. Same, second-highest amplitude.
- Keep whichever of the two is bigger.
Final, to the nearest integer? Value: 124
